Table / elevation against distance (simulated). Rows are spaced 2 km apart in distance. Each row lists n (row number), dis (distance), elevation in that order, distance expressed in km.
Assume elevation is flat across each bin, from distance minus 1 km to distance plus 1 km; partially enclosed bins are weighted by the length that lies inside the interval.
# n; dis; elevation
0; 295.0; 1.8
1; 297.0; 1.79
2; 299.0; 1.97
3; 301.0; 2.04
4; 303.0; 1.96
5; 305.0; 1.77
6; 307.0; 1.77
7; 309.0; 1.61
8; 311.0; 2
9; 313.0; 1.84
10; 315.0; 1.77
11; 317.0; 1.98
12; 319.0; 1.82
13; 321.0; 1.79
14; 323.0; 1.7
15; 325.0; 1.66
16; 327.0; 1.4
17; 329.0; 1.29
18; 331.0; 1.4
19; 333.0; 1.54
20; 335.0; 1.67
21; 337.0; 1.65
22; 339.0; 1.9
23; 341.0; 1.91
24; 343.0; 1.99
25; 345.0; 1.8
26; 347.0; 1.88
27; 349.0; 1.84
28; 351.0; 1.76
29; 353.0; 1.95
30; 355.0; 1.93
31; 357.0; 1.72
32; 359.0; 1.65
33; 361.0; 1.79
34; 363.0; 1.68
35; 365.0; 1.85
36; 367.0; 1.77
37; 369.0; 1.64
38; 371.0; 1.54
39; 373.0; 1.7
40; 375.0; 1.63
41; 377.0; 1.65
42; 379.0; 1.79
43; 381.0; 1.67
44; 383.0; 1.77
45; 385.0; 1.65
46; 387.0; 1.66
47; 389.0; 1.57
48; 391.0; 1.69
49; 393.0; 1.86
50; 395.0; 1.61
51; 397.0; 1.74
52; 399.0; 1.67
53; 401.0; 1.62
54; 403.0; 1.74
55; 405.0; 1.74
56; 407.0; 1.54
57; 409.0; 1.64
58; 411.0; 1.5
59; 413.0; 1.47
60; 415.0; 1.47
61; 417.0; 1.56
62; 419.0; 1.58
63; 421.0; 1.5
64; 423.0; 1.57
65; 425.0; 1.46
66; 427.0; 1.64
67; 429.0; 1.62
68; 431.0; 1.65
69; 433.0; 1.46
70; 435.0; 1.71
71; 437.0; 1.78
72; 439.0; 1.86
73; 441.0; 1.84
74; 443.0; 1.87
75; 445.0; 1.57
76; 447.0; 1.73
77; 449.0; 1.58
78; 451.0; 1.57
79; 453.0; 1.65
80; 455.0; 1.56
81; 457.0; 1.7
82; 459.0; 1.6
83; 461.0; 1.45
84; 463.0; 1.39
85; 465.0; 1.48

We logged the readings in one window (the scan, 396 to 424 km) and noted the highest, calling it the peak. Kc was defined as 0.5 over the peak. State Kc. 0.287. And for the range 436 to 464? 0.267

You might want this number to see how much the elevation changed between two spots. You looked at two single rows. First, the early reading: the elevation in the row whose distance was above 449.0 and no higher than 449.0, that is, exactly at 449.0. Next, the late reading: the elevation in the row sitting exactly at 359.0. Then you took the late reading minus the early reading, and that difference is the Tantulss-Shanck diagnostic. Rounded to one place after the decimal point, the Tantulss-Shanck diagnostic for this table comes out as 0.1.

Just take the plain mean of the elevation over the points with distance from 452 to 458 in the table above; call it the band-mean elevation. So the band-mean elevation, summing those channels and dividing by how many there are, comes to 1.64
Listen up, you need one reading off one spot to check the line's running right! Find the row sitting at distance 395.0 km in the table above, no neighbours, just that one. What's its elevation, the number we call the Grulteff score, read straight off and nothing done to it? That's 1.61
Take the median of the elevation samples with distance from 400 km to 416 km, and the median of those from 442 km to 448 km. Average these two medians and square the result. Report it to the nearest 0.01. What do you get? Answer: 2.74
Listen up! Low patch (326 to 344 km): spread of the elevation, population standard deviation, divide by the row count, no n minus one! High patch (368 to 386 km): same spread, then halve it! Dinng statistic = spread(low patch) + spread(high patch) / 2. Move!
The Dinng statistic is 0.274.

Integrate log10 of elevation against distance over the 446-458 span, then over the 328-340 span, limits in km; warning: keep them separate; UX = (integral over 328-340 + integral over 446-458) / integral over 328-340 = 2.1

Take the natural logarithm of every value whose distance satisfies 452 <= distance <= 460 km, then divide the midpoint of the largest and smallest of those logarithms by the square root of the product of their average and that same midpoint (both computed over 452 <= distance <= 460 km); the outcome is 1.00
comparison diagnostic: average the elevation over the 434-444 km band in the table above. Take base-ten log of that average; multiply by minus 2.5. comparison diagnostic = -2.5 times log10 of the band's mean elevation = -0.65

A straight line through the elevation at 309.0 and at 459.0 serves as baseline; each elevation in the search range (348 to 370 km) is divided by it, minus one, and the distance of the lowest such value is 369.0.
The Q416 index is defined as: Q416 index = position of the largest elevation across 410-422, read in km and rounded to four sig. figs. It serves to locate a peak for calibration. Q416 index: 419.0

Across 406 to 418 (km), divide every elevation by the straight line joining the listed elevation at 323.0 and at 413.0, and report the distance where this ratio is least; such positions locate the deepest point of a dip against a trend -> 413.0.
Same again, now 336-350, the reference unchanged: 337.0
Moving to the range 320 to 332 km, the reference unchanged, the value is 329.0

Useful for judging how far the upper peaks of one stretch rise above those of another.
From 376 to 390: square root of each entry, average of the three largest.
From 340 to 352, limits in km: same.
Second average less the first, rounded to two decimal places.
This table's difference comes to 0.07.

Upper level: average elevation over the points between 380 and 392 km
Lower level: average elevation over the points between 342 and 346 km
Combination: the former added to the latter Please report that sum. 3.56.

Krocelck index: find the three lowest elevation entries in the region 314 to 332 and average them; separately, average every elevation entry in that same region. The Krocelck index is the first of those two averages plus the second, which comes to 3.01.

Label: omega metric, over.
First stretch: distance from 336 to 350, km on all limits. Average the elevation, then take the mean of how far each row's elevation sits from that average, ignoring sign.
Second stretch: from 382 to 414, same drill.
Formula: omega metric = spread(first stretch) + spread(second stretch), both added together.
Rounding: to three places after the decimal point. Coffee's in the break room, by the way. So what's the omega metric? 0.156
